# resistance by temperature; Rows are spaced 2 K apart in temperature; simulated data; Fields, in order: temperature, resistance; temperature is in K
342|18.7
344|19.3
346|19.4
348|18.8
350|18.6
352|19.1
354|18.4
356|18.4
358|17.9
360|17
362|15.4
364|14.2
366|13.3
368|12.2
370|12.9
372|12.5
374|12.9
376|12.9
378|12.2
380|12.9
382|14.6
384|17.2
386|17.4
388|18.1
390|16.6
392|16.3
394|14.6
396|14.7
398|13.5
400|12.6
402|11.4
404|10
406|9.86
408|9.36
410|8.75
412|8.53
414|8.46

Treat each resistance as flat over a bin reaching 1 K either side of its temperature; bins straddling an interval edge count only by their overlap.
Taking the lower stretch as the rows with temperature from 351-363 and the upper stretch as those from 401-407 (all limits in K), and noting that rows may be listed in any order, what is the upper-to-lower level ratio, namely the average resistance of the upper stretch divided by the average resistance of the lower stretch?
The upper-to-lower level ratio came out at 0.59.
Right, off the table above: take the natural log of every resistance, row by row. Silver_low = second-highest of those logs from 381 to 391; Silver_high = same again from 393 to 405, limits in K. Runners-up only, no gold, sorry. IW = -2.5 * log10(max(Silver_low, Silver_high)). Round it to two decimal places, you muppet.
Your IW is -1.14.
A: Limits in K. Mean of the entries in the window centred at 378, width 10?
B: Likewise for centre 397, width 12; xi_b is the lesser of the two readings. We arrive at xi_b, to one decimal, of 13.1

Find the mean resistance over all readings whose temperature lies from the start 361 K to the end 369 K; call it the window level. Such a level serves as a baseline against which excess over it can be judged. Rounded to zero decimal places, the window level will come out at 14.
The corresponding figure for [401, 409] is 10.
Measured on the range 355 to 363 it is 17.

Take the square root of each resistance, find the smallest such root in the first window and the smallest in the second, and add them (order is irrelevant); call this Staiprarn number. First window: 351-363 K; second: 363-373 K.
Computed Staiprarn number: 7.4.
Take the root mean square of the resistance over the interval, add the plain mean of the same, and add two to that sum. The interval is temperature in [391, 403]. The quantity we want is 30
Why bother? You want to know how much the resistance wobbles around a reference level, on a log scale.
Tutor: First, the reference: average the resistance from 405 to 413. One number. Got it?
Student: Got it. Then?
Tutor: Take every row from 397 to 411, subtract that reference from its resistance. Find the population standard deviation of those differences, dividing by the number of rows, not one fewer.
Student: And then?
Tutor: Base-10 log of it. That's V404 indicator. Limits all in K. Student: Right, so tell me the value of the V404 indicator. 0.21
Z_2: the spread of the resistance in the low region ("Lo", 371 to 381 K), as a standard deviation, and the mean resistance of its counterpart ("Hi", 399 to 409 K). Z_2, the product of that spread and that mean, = 3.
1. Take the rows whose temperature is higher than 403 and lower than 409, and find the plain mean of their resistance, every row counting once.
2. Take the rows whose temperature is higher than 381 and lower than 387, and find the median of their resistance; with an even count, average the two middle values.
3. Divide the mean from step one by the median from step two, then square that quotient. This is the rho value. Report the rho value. 0.3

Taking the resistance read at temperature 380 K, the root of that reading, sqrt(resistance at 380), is 3.59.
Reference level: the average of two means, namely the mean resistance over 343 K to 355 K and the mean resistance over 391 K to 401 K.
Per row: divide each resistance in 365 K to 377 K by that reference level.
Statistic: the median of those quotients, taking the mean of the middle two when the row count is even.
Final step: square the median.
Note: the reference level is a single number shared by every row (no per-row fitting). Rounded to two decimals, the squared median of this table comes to 0.60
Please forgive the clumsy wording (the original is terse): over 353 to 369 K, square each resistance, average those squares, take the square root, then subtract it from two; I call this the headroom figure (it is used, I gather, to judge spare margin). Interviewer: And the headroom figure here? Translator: -14.0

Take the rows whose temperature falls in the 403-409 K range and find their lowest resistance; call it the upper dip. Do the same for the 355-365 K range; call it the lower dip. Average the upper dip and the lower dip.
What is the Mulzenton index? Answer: 11.8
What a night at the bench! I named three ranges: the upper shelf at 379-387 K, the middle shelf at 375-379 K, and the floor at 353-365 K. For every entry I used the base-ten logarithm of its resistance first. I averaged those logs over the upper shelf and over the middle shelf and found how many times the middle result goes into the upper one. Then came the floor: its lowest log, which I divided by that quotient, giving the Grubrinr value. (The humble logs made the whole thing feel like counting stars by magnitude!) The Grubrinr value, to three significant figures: 1.07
